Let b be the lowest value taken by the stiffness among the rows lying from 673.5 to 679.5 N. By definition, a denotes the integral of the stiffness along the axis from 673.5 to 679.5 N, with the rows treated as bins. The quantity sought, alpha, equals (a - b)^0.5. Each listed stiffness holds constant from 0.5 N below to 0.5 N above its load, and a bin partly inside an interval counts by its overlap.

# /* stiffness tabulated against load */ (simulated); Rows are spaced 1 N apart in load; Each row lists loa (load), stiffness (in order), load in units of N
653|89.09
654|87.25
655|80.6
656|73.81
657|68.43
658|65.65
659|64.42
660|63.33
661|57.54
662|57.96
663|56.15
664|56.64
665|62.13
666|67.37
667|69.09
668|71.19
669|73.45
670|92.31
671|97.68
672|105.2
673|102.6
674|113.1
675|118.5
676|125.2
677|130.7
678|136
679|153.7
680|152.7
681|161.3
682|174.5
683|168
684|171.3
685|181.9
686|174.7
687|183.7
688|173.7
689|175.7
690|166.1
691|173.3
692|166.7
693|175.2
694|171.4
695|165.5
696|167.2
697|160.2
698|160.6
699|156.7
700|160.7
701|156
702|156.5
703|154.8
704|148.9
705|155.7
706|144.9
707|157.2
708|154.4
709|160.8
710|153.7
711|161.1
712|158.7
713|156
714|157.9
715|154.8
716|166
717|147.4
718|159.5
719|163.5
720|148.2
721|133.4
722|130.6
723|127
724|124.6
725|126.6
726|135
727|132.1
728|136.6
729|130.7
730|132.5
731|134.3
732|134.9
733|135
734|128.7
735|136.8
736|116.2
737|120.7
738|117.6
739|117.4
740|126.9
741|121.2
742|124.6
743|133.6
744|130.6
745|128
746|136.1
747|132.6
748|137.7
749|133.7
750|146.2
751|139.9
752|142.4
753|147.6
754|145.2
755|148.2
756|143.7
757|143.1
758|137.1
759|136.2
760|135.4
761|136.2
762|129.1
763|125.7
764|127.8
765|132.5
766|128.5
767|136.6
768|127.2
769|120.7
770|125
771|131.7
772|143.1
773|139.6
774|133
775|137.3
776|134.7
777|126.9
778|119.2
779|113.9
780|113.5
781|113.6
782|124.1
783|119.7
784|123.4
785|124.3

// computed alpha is 25.8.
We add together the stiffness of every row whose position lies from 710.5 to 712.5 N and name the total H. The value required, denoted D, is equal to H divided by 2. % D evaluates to 160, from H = 320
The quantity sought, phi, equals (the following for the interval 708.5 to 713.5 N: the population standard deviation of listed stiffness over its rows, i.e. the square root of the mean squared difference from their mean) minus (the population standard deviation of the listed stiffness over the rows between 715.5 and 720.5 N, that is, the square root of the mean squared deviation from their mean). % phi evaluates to -5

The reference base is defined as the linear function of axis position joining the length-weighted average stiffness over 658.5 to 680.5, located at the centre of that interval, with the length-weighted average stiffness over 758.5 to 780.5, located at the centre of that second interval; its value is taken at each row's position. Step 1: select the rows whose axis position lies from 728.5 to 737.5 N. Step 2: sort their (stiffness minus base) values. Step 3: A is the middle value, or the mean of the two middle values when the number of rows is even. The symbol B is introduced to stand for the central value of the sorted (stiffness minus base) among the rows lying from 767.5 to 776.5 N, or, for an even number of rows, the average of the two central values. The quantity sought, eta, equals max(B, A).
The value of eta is 18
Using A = 18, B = 2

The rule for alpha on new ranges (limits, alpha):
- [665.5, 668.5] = 11.8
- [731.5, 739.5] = 29.9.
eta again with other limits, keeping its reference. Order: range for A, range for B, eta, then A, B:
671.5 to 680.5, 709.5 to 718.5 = 49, 31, 49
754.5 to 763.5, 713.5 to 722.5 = 46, 10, 46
